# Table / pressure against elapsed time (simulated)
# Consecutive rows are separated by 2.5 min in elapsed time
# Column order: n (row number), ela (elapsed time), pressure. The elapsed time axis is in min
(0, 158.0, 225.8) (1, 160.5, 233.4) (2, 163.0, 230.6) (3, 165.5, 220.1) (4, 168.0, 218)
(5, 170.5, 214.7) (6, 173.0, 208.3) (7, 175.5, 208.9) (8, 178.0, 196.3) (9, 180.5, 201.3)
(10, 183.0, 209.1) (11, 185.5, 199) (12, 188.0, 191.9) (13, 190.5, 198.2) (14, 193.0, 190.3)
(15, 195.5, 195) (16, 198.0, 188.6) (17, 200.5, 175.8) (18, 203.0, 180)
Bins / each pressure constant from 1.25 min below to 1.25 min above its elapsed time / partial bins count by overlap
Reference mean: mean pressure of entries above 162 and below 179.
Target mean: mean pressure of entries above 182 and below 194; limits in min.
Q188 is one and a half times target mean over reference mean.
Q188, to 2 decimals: 1.39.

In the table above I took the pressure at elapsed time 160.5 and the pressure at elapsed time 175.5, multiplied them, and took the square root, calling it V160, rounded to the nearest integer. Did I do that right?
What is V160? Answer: 221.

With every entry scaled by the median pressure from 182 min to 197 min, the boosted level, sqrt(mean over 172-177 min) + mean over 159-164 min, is 2.21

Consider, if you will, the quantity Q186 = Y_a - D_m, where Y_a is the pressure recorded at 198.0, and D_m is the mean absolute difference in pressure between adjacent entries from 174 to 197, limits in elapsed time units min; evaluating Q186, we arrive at 181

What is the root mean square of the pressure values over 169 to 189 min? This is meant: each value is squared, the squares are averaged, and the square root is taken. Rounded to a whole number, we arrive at 204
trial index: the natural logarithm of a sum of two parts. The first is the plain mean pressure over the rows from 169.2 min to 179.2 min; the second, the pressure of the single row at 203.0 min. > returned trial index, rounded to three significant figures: 5.96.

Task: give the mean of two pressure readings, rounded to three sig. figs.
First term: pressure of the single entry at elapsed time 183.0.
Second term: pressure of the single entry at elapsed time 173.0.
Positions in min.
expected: 209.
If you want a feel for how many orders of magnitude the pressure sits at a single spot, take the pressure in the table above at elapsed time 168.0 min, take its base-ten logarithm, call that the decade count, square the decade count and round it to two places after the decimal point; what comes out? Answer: 5.47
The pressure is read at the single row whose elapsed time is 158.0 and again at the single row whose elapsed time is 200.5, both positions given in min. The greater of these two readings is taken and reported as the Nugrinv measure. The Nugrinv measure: 226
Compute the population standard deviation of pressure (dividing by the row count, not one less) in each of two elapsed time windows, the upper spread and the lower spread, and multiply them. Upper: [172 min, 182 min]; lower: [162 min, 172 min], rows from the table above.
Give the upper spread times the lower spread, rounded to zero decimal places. 31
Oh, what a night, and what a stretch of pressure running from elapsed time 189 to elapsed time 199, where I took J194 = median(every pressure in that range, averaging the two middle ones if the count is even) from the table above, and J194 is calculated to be 193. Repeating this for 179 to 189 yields 200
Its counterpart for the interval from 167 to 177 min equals 212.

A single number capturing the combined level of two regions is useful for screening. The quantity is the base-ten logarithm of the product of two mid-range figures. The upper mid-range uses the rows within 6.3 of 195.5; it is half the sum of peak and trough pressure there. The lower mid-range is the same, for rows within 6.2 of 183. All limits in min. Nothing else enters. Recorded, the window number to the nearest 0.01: 4.57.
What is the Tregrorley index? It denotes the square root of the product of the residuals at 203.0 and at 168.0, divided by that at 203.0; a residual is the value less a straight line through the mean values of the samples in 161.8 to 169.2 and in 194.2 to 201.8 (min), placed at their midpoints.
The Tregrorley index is -1.6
